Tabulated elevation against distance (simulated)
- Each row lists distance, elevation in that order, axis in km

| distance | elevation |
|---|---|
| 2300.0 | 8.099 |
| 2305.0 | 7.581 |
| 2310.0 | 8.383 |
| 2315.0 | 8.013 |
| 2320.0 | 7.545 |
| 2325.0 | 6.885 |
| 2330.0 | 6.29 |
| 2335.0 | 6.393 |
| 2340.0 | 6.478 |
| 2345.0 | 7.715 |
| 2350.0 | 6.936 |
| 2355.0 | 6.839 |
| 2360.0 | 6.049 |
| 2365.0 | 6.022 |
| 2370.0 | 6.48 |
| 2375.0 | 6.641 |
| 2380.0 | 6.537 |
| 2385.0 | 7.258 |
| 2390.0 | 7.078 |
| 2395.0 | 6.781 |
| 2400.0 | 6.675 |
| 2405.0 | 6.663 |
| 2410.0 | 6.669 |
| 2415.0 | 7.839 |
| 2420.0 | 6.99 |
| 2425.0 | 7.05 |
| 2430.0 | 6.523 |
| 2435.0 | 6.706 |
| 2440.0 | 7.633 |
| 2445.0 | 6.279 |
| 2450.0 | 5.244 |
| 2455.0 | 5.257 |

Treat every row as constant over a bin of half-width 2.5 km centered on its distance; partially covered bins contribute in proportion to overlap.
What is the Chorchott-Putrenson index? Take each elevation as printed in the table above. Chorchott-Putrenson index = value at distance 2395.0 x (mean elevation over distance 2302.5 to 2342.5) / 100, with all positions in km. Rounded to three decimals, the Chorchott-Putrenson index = 0.488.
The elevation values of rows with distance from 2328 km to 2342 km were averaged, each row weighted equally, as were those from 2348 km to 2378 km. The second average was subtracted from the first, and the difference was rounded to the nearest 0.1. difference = -0.1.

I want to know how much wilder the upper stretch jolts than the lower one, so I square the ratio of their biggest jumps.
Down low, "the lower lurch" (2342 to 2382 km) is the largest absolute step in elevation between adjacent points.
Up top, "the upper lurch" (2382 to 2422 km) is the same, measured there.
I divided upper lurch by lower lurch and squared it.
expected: 2.2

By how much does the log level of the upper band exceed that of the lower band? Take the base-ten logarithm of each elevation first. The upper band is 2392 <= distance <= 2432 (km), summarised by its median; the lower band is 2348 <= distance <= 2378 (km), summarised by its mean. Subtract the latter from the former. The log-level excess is 0.016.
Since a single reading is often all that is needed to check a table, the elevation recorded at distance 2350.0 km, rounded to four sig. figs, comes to 6.936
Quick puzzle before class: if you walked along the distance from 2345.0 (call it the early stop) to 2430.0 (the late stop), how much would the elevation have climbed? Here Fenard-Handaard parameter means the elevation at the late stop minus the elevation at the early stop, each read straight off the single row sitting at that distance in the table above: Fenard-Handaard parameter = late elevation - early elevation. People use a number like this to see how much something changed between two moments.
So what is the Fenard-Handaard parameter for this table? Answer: -1.2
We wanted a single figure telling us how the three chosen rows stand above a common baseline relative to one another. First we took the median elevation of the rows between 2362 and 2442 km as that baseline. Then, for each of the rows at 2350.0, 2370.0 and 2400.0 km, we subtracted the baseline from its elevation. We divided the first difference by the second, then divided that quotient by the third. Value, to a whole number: 75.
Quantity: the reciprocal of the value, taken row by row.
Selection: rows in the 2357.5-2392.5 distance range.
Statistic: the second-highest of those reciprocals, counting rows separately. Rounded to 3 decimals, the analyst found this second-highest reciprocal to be 0.165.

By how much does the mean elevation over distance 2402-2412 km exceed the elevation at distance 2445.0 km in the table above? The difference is 0.4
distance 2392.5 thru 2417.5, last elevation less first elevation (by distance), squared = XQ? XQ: 1.12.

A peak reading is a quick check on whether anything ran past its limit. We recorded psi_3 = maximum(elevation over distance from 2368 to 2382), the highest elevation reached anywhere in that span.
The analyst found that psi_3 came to 6.641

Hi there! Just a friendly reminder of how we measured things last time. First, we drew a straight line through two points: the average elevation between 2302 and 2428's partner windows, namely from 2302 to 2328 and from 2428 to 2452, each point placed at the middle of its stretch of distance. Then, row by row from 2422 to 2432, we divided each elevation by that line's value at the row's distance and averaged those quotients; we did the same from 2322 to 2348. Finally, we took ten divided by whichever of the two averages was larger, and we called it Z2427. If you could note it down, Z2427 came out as 9.7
